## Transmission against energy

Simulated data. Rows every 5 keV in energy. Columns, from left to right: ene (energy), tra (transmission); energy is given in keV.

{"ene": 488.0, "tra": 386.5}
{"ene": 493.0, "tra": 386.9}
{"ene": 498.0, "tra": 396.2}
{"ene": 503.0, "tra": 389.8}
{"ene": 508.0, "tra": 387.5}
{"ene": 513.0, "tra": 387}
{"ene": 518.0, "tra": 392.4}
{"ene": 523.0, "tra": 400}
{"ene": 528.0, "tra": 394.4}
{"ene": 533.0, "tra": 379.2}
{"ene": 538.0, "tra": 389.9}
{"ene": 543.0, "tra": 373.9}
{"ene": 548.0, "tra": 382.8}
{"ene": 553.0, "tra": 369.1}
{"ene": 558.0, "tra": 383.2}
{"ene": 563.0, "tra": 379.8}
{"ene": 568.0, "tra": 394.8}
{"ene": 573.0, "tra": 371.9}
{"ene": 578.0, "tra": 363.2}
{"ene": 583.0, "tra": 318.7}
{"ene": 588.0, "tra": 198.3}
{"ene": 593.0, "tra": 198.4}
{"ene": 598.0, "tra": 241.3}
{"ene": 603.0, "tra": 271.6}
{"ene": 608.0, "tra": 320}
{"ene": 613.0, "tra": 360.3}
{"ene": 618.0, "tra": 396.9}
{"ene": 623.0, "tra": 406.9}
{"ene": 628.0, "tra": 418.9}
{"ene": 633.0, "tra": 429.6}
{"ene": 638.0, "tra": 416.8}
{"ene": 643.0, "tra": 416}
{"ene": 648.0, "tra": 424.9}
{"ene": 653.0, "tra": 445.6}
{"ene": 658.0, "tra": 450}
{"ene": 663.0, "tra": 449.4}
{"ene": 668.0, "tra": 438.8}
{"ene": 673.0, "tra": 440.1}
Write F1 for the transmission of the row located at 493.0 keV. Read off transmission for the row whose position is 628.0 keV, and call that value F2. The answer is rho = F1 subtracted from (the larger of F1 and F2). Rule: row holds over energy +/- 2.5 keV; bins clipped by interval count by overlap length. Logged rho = 32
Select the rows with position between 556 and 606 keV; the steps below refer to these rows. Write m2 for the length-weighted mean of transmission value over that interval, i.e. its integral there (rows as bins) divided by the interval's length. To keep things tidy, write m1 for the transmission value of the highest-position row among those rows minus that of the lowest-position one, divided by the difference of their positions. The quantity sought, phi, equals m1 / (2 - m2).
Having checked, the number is 0.008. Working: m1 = -2.5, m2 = 311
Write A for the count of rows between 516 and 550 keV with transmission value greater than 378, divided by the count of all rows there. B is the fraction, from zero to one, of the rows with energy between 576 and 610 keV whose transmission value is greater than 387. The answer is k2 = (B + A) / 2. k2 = 0.43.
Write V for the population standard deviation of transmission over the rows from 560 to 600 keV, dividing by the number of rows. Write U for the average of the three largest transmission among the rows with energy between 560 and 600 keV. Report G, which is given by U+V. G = 460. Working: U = 382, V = 78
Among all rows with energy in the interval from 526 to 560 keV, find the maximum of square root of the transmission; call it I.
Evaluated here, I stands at 19.9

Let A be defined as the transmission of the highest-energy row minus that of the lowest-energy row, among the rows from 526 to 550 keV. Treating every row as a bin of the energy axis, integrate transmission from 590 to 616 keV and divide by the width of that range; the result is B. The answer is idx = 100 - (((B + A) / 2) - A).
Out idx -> -45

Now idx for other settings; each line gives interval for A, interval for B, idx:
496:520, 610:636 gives -103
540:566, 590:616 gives -37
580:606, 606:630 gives -114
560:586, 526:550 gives -122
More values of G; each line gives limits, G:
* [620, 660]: 456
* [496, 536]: 403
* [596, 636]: 485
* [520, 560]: 404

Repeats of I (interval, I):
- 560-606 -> 19.9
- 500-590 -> 20.0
